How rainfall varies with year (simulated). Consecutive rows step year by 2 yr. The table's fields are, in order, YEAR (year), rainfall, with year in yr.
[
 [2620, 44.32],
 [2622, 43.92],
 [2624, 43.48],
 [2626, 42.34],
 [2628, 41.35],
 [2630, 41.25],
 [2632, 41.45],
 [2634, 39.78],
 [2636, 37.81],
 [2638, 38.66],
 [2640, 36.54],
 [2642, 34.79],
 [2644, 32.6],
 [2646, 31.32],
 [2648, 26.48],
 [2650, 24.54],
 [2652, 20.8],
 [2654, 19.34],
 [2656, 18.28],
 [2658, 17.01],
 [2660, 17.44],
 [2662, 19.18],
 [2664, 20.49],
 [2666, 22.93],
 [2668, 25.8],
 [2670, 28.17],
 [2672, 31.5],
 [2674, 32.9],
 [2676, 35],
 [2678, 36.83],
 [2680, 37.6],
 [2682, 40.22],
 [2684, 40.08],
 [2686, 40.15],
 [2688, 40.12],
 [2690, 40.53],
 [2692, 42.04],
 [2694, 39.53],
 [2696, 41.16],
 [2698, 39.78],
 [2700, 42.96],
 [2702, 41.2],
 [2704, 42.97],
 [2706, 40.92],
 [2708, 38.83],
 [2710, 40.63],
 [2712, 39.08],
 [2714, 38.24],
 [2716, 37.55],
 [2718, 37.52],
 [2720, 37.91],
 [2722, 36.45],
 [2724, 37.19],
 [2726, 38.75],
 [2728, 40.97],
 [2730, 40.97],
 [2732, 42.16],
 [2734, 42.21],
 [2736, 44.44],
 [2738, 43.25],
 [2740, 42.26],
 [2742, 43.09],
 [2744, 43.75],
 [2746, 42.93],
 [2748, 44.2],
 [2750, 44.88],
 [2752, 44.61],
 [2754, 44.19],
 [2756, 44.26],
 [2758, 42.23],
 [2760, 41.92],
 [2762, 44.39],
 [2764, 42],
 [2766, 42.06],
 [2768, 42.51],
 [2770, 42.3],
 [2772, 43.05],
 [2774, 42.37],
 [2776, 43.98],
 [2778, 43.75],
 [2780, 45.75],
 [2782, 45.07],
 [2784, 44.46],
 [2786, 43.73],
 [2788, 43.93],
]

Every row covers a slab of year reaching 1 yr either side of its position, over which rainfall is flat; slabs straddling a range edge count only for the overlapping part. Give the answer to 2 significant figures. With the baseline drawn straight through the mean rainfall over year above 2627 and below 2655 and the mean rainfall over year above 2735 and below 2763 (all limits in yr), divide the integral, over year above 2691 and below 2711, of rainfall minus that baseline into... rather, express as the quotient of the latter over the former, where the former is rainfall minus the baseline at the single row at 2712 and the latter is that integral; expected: -39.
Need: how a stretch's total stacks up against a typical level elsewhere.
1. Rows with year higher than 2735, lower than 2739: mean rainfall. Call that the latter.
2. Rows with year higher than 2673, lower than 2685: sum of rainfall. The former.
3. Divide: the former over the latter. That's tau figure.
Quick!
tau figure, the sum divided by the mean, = 5.1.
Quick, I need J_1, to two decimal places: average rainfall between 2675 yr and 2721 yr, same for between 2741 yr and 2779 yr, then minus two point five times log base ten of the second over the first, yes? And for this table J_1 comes -0.10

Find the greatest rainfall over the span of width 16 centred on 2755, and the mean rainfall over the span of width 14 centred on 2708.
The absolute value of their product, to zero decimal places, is 1807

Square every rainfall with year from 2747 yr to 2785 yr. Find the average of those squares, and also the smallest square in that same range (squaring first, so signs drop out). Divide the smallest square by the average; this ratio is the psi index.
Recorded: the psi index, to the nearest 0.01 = 0.92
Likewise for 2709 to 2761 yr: 0.77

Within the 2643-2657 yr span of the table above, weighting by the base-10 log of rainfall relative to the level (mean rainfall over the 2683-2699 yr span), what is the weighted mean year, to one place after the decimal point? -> 2651.6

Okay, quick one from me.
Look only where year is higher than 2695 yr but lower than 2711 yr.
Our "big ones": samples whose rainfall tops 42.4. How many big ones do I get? 2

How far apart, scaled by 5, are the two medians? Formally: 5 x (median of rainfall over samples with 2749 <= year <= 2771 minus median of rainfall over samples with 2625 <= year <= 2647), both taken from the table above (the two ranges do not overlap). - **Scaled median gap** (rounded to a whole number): 19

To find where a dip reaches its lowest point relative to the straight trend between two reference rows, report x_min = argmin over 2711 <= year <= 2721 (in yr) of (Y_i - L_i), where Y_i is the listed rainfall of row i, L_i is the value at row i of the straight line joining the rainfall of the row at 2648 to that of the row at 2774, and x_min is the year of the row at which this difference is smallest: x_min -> 2718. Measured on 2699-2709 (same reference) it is 2708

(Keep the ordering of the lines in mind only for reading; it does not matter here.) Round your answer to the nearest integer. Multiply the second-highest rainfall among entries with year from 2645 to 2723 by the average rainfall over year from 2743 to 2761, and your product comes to 1876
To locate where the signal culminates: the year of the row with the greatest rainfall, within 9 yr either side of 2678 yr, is 2682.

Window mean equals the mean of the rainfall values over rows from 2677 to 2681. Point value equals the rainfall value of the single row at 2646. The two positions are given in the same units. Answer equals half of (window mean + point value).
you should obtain 34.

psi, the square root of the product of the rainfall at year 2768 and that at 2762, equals 43.4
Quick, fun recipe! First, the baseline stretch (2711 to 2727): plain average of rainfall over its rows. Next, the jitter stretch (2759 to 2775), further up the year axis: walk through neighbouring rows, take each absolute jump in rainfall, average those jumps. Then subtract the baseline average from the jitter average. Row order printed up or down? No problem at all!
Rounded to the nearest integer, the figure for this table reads -37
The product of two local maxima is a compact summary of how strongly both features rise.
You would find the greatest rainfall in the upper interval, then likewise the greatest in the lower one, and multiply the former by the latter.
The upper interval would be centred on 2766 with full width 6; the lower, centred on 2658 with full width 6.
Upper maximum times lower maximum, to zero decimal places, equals 777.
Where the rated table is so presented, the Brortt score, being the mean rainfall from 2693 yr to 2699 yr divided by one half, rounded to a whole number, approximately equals 80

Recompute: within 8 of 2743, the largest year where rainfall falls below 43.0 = 2746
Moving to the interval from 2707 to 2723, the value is 2722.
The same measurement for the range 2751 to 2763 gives 2760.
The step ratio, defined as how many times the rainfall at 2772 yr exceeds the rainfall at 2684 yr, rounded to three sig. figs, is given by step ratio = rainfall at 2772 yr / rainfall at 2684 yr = 1.07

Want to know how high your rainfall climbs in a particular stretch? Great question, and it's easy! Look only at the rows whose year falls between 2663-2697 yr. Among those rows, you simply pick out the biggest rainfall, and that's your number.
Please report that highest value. 42.04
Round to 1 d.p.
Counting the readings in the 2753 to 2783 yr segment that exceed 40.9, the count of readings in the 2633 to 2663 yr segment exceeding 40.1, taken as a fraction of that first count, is 0.0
